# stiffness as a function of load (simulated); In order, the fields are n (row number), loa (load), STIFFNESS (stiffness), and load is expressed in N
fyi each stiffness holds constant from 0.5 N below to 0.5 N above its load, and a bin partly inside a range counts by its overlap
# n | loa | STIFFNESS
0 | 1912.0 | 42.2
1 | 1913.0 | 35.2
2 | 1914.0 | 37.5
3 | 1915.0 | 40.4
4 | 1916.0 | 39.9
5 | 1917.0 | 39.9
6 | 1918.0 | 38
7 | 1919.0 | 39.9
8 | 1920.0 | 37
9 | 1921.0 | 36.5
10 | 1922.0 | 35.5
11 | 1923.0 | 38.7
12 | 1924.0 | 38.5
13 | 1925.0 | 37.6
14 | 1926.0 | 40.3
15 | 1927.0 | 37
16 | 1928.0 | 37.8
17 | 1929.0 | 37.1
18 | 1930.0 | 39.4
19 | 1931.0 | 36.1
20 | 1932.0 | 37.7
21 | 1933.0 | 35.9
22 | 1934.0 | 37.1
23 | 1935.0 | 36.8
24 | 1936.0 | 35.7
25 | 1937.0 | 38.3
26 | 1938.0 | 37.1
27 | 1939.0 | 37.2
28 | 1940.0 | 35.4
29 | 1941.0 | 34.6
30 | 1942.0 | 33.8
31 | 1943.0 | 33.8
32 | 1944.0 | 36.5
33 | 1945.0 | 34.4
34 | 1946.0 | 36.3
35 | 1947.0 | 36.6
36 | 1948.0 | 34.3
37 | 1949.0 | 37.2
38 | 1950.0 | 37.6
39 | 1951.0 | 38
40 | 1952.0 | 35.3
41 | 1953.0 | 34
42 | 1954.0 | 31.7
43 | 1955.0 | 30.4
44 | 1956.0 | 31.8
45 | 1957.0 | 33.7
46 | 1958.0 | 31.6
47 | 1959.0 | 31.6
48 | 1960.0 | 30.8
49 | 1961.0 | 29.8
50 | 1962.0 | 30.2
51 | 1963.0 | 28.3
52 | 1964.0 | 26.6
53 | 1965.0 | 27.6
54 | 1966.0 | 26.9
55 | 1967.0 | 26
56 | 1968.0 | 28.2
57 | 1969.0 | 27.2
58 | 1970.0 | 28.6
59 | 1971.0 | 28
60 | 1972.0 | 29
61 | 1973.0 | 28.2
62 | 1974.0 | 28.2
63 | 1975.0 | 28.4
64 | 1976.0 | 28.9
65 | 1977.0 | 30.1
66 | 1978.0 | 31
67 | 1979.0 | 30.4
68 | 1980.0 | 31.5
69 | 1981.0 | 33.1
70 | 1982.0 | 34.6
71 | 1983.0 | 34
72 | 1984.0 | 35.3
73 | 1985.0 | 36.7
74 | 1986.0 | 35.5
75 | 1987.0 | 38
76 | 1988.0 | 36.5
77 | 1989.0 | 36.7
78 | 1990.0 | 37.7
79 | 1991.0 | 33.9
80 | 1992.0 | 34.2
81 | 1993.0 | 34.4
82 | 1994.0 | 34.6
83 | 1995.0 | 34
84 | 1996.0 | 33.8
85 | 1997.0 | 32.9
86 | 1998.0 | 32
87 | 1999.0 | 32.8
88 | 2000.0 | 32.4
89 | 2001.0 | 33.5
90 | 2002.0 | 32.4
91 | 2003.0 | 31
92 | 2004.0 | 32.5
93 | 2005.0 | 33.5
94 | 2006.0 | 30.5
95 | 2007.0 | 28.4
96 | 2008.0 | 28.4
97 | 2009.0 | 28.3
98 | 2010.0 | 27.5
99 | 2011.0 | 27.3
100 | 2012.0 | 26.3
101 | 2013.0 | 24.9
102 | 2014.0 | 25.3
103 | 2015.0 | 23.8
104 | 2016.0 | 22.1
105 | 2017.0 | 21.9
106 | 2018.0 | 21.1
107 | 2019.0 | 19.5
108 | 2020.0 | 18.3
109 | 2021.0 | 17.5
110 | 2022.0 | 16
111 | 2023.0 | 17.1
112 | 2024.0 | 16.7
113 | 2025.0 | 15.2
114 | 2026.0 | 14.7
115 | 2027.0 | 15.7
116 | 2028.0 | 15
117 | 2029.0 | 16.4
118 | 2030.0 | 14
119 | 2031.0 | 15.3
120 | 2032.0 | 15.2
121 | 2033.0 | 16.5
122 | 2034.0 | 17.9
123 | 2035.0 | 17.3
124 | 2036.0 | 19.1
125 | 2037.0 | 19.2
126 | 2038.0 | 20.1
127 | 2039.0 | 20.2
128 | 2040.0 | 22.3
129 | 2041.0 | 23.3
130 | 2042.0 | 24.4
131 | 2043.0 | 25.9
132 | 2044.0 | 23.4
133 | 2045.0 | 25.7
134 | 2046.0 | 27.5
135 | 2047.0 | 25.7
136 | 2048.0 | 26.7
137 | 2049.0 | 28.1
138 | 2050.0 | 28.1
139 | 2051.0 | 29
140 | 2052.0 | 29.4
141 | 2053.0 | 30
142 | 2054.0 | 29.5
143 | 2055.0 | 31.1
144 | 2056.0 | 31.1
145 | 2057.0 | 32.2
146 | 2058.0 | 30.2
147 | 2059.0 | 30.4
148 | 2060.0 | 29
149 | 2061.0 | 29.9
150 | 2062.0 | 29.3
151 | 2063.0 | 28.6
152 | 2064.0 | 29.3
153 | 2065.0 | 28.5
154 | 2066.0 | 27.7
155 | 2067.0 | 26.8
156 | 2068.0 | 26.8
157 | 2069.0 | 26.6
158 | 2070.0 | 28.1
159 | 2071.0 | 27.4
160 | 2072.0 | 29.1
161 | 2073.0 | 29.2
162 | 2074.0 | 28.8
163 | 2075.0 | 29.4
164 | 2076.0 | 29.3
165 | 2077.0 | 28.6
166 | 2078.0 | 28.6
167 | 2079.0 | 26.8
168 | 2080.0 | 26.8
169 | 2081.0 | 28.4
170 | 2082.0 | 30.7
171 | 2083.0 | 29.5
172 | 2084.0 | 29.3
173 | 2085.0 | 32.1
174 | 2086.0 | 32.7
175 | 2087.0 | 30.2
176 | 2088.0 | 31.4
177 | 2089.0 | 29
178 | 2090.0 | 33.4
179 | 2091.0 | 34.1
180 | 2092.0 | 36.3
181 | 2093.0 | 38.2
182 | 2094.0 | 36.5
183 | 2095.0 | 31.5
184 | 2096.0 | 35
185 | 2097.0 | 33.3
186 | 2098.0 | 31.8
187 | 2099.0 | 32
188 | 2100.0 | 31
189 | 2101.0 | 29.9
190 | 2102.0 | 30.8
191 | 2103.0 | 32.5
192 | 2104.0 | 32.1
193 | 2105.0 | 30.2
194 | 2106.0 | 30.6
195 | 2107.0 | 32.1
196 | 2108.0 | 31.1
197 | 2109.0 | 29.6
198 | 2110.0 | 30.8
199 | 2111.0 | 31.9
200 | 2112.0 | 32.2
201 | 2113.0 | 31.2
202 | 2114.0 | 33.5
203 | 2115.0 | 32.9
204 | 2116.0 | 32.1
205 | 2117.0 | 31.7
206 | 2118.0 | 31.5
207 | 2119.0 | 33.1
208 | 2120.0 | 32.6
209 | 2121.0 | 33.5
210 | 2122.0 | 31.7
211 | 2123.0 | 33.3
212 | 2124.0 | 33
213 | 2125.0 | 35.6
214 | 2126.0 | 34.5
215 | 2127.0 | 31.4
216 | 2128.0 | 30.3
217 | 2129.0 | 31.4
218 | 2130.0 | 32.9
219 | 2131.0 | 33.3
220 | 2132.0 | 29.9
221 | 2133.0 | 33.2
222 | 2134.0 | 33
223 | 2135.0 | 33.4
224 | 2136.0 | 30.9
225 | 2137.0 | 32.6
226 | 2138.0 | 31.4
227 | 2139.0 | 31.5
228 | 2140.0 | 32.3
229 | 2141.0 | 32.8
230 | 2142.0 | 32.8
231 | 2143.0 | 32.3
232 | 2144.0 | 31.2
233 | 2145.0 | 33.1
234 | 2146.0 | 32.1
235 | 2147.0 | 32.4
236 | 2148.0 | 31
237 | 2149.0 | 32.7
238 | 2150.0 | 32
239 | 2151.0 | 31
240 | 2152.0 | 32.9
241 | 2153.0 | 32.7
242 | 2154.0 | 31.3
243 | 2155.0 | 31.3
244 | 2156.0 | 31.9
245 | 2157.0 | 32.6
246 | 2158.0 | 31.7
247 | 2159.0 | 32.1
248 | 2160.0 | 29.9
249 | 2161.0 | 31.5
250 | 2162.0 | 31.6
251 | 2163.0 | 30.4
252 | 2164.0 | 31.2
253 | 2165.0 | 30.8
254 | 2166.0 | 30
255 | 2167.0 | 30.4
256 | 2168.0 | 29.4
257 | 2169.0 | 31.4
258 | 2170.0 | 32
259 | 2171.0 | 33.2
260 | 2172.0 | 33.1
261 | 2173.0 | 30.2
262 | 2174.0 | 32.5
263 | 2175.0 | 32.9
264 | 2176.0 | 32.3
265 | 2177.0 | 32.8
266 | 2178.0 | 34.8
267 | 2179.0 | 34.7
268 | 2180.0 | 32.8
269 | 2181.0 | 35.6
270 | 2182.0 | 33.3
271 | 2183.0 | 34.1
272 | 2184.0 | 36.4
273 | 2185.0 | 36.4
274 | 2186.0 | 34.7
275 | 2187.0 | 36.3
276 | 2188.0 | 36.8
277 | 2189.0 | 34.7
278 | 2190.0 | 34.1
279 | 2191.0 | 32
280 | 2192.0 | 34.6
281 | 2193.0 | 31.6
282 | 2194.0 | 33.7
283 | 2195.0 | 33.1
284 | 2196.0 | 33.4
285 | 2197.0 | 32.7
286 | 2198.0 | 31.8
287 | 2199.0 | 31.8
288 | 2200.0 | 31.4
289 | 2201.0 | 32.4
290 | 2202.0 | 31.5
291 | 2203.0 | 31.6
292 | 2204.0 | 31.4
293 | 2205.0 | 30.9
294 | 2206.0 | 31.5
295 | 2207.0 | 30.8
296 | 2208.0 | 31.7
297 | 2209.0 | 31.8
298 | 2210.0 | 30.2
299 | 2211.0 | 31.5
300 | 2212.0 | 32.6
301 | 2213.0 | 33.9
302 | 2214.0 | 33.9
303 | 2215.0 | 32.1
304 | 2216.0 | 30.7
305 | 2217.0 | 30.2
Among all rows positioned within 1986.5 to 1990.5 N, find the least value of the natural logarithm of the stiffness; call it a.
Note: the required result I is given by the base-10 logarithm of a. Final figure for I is 0.556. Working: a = 3.6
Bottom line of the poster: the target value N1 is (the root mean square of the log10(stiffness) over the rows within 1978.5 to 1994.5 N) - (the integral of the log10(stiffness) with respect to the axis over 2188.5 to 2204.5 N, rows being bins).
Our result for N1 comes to -22.7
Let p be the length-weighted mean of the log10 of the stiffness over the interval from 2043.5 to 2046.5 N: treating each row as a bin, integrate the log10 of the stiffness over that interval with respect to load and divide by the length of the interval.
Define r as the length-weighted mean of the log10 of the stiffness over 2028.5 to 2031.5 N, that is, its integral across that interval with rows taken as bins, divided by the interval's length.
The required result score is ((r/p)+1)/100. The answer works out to 0.0184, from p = 1.41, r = 1.18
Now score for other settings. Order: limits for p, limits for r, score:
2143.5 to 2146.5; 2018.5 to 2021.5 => 0.0184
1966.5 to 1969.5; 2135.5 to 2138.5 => 0.0205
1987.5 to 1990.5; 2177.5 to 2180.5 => 0.0198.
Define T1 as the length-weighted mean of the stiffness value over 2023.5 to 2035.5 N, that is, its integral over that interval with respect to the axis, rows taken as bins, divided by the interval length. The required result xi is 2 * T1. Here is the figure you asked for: 32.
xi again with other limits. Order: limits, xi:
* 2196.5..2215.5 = 64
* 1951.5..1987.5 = 62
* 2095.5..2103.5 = 64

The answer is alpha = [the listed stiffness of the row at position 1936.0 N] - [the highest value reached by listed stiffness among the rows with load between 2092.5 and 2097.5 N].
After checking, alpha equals -2.5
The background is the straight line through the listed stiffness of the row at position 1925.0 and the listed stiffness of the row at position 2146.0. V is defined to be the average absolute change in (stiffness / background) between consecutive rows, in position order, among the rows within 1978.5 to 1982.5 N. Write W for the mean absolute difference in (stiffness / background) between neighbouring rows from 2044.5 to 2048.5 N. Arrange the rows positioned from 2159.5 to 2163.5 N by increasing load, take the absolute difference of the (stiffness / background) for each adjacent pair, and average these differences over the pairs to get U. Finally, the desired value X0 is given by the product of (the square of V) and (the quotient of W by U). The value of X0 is 0.0022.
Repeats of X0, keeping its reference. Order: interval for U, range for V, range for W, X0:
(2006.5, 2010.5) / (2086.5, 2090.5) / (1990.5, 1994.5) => 0.0055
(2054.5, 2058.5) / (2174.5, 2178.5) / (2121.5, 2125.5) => 0.0017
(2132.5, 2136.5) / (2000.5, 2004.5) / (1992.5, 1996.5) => 0.0004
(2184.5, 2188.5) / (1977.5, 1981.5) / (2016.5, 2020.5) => 0.0008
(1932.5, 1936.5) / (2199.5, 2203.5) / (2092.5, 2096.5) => 0.0021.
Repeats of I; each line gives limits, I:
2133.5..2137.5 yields 0.535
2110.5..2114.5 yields 0.537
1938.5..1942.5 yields 0.547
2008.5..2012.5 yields 0.514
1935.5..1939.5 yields 0.553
